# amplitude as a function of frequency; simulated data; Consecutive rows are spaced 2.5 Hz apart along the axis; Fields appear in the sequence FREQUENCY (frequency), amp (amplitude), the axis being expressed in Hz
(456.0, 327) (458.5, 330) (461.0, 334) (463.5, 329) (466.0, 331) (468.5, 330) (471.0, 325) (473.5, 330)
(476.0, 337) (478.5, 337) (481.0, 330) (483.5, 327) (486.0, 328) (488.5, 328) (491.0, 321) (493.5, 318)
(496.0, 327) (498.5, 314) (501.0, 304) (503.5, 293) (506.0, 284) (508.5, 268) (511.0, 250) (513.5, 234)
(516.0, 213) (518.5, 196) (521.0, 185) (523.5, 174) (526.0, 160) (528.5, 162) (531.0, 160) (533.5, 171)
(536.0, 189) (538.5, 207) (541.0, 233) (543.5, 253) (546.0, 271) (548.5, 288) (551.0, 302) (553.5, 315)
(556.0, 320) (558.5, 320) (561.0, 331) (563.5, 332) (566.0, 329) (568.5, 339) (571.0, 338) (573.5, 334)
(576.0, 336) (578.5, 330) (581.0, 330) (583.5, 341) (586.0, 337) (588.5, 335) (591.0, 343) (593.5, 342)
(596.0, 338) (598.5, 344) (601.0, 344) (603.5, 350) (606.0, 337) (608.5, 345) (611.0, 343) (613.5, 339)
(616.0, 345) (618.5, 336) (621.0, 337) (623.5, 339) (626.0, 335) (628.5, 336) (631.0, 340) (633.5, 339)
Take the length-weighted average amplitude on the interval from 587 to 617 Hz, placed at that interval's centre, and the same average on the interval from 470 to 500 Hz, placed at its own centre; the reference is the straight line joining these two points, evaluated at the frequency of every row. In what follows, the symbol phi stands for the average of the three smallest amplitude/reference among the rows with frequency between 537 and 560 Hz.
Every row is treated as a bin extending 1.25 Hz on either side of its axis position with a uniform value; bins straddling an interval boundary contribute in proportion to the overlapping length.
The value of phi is 0.69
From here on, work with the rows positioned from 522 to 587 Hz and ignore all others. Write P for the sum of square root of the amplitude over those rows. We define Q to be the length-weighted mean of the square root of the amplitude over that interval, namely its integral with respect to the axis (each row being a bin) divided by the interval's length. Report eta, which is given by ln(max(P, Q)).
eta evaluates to 6.1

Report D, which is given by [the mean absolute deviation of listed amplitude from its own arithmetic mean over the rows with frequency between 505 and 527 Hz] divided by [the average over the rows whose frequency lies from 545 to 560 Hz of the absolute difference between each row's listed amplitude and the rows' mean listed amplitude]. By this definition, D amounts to 2.3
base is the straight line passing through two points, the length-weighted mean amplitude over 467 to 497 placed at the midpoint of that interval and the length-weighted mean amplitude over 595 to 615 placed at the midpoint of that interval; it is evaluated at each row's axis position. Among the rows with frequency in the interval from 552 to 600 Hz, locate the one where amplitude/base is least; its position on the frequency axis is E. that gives 553.5 Hz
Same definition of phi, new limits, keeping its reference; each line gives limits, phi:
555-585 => 0.96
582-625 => 0.98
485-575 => 0.48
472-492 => 0.99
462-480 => 1.01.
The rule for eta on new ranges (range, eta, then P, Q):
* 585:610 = 5.2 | 185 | 18.5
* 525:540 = 4.4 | 79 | 13.2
